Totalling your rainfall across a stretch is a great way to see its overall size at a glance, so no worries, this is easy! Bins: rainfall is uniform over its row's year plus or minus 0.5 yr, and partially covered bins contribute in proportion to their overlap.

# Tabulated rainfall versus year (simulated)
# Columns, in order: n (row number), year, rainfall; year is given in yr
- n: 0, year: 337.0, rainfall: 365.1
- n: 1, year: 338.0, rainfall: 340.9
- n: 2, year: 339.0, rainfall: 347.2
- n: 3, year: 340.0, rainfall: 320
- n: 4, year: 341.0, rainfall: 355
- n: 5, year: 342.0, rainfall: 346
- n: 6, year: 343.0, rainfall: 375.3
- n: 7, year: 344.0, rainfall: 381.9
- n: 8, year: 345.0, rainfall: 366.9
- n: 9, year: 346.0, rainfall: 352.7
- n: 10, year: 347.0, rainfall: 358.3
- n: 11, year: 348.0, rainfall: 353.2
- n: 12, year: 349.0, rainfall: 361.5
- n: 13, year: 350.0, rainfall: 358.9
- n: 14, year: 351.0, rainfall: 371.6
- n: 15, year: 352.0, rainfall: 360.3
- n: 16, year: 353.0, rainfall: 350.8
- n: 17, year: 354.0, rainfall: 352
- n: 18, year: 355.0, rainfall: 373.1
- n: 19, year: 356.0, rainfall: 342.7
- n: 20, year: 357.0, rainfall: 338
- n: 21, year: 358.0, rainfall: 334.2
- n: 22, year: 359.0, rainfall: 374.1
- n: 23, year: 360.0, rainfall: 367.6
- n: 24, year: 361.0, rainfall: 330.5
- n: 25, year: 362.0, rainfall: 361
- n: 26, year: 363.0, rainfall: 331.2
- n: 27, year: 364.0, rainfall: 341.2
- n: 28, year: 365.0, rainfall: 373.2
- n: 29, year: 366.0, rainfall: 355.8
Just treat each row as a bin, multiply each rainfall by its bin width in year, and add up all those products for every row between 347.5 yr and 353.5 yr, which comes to 2156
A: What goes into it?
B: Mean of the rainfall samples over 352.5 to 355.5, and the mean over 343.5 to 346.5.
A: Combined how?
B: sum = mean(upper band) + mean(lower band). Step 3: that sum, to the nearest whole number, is 726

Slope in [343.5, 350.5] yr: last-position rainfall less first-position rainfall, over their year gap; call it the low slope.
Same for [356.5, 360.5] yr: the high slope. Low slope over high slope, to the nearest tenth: -0.4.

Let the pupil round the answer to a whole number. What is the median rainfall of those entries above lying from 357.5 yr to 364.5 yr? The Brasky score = 341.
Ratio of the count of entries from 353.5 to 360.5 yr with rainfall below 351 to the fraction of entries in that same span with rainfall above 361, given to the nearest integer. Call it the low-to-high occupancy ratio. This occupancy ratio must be 7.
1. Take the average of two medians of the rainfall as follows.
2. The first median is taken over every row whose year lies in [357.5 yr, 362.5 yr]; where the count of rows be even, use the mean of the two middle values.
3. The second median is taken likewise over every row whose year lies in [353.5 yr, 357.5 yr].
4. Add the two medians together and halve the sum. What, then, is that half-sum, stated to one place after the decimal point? 354.2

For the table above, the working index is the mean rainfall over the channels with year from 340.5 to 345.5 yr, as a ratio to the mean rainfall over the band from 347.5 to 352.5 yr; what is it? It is 1.011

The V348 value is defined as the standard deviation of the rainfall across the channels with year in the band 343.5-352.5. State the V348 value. 9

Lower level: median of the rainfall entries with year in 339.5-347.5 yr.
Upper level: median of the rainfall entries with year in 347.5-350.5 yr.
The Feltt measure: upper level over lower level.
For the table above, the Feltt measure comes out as 1.01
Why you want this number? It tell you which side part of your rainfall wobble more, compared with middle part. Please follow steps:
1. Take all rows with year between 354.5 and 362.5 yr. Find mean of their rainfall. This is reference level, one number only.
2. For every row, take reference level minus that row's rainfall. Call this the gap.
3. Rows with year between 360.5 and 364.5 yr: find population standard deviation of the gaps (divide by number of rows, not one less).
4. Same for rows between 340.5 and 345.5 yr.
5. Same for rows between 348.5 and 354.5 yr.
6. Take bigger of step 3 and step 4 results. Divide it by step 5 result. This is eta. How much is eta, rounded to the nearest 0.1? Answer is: 1.9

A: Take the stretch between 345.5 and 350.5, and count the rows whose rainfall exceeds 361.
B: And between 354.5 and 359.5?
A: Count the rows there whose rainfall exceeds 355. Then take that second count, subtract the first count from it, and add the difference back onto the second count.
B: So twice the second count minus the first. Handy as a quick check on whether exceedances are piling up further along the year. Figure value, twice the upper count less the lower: 3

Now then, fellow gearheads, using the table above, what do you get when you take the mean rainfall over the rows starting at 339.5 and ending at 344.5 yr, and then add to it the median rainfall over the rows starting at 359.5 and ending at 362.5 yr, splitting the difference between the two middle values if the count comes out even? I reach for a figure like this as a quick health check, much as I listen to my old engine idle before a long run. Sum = 717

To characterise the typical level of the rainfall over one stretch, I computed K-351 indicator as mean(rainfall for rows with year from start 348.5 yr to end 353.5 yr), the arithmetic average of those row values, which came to 361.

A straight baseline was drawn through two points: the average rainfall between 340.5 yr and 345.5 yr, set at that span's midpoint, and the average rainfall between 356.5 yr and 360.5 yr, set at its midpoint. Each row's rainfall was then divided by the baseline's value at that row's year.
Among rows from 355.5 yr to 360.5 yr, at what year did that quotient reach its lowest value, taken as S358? 358.0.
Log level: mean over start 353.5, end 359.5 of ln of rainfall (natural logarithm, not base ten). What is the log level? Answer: 5.86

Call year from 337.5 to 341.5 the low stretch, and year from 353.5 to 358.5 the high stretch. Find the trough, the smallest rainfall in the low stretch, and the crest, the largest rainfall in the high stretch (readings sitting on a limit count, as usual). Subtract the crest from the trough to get -53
